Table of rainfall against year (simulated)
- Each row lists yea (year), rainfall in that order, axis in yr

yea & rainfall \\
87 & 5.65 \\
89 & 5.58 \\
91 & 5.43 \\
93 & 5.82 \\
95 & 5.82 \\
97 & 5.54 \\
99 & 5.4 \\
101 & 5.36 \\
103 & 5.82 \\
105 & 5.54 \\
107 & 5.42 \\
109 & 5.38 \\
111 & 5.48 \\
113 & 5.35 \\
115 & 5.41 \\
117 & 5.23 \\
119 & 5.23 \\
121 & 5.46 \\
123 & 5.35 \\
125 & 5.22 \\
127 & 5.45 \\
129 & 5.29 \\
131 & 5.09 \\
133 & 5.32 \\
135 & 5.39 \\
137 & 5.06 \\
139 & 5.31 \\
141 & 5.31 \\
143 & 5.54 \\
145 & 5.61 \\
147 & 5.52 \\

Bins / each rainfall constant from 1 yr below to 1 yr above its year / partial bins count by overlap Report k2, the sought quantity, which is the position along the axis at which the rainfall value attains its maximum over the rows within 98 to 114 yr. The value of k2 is 103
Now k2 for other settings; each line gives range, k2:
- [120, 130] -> 121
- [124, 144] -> 143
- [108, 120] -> 111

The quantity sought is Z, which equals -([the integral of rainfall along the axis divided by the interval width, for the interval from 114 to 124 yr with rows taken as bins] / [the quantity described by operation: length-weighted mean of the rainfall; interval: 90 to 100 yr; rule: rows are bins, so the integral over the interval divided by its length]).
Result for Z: -0.95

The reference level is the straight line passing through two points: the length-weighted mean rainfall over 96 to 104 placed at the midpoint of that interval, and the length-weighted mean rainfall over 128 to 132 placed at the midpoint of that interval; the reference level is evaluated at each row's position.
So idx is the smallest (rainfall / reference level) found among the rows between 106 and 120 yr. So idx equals 0.980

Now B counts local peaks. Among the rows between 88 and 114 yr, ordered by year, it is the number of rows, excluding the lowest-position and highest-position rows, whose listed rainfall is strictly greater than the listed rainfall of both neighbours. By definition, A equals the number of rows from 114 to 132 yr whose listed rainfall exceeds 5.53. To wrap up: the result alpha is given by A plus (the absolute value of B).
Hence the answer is 2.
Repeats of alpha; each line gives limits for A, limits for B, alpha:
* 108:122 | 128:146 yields 1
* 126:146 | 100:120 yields 5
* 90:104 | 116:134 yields 6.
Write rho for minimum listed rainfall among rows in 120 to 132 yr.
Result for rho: 5.09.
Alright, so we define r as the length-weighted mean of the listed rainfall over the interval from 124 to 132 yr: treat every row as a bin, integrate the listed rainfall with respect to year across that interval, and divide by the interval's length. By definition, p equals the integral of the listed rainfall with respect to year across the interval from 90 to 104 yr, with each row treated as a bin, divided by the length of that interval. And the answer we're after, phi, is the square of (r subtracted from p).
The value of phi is 0.113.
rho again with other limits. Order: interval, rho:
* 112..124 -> 5.23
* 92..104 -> 5.36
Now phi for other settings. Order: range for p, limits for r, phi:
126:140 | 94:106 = 0.094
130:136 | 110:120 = 0.005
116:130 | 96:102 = 0.013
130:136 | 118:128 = 0.006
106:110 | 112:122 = 0.004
